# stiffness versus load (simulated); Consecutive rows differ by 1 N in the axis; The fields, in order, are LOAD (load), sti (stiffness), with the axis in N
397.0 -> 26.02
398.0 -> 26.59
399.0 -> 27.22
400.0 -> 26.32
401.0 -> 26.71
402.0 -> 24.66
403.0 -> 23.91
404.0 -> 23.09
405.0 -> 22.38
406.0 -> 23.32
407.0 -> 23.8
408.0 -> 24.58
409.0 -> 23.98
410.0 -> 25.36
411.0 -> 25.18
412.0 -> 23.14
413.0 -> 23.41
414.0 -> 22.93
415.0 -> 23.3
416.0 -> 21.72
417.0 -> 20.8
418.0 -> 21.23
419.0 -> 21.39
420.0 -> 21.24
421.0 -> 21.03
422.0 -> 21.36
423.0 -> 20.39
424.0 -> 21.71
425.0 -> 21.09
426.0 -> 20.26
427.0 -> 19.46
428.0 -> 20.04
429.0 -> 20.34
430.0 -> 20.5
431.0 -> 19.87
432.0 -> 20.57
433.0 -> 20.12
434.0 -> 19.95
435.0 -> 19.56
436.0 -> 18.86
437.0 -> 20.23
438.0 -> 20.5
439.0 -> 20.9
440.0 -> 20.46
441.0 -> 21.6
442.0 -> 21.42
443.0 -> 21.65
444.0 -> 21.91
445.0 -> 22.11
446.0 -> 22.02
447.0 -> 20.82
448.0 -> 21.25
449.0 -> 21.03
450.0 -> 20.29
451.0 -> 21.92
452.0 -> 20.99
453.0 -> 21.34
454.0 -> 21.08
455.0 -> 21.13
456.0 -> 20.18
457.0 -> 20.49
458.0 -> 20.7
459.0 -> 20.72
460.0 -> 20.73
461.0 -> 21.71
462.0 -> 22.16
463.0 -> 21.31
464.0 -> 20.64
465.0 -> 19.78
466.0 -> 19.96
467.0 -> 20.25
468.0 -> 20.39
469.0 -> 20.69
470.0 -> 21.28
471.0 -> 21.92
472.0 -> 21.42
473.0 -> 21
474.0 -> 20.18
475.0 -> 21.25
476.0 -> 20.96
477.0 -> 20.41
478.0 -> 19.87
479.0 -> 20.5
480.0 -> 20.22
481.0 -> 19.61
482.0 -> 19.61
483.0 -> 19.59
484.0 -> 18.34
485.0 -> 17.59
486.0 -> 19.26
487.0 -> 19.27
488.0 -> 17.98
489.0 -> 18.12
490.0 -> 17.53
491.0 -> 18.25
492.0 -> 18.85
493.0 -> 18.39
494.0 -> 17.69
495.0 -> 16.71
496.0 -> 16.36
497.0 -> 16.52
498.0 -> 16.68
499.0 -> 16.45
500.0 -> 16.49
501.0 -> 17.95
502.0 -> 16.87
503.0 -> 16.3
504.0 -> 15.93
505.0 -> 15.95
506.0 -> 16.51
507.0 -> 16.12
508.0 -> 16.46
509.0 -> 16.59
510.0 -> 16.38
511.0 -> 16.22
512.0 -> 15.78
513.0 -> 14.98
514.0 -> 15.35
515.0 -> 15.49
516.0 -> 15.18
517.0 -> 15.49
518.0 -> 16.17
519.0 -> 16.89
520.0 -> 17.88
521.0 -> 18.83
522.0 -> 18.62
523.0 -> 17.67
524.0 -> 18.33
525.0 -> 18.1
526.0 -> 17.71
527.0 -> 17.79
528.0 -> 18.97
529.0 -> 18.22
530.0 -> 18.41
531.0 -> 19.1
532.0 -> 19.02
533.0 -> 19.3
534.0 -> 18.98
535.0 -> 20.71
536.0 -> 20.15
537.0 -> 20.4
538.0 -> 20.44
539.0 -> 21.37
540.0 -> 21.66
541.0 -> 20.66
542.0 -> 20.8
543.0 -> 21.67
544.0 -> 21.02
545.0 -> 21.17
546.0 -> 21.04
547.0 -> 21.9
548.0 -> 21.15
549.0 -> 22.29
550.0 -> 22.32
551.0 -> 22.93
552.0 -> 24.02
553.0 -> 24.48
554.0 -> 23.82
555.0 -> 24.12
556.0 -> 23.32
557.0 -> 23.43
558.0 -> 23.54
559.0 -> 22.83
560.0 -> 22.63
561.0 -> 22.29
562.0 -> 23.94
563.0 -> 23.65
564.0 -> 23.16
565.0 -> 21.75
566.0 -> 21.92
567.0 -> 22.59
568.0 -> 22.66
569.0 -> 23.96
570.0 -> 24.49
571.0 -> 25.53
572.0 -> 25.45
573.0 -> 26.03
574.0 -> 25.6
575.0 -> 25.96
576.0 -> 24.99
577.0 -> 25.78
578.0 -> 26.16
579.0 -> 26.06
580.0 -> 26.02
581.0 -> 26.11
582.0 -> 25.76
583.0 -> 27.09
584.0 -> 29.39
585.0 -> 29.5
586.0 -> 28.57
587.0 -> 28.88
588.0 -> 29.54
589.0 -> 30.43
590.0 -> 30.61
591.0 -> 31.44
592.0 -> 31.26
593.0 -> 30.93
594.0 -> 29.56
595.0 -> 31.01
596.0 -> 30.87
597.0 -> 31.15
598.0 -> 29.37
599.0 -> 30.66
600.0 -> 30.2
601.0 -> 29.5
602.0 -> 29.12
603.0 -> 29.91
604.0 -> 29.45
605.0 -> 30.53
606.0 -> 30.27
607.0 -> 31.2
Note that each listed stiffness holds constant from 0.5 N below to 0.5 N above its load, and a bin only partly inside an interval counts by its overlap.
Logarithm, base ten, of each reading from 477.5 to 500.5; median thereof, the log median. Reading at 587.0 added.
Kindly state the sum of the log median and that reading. 30.1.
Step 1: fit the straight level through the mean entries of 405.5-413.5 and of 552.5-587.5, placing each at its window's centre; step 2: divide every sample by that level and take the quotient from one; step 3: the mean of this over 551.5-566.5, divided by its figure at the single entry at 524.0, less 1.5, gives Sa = -1.3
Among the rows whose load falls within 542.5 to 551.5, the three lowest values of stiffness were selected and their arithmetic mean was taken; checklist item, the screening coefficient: 21.1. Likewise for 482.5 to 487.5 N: 18.4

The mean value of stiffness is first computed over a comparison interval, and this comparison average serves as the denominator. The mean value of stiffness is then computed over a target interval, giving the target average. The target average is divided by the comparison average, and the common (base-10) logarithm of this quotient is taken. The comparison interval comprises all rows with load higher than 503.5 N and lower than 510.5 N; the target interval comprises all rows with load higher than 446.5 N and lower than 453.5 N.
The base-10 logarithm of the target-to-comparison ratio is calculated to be 0.11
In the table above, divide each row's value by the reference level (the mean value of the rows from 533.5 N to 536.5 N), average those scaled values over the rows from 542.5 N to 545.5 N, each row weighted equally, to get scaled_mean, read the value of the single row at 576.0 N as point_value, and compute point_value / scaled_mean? 23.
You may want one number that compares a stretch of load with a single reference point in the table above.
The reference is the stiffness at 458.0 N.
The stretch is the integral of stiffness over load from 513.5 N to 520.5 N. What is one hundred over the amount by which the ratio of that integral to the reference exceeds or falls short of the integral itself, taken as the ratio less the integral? -0.93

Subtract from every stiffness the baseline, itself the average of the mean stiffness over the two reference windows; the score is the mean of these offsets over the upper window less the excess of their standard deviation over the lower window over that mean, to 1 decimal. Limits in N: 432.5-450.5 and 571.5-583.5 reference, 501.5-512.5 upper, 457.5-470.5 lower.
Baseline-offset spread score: -14.8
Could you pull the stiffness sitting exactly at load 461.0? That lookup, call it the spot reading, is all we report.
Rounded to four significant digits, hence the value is 21.71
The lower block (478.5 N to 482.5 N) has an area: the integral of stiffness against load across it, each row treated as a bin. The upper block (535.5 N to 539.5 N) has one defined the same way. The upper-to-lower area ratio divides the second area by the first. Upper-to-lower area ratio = 1.03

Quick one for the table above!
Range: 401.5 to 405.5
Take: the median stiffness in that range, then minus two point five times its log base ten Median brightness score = -3.43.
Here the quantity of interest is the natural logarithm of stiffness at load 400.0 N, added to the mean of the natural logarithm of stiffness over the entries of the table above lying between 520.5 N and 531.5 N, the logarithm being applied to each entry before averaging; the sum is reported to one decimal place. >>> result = 6.2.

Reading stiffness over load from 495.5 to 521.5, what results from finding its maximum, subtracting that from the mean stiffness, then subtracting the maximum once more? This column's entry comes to -21.3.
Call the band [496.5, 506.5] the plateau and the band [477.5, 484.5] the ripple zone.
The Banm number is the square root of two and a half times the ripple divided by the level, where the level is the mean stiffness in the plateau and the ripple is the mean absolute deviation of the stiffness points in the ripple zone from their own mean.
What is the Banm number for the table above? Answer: 0.259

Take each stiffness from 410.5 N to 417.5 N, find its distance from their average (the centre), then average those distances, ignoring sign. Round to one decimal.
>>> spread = 1.0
